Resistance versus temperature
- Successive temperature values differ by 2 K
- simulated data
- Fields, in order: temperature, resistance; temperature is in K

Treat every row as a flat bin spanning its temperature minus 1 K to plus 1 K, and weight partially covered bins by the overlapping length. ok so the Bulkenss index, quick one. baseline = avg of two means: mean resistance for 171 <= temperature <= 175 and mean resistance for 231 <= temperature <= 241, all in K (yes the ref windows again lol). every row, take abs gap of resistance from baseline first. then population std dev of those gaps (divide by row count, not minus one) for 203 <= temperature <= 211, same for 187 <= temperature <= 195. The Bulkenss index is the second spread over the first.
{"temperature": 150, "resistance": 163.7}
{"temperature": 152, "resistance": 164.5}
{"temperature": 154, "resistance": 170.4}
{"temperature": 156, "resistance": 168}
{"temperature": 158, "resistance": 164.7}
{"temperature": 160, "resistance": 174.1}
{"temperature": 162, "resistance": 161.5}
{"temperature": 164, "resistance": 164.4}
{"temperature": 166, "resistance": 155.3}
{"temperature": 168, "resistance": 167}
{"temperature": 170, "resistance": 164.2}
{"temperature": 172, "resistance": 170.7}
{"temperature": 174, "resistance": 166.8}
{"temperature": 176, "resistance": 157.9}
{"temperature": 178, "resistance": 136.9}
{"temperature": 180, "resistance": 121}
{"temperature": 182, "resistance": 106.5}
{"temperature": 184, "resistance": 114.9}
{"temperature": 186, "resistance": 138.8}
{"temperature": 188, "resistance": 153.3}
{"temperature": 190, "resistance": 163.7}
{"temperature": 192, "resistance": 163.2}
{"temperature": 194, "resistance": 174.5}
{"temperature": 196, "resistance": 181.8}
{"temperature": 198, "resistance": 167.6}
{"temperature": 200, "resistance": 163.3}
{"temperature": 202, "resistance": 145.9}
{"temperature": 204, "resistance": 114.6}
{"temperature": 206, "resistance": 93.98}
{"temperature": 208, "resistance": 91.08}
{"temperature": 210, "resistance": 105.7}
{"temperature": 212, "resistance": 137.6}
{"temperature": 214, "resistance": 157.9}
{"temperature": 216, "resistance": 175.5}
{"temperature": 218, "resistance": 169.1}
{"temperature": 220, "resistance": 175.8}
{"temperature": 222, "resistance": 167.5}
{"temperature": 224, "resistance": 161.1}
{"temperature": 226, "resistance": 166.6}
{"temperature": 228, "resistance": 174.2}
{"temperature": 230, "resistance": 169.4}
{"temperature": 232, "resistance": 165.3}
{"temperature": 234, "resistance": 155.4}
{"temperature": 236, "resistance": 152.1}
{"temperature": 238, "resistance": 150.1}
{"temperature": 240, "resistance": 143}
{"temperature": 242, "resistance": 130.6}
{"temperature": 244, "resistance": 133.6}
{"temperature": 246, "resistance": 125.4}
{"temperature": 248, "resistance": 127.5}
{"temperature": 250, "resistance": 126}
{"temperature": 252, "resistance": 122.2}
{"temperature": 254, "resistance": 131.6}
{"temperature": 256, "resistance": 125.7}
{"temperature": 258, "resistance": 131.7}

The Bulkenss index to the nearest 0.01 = 0.48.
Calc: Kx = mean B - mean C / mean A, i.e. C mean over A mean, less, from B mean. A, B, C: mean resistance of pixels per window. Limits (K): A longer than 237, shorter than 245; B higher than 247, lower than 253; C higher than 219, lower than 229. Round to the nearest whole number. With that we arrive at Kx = 124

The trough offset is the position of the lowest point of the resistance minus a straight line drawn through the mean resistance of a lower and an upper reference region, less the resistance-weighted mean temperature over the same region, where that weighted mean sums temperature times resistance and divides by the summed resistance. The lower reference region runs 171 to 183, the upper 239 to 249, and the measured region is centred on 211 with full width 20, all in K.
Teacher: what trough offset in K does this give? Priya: -3.9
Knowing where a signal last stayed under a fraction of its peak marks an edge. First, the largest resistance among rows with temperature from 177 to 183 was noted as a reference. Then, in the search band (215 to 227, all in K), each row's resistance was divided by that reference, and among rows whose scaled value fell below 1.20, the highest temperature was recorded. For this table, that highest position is 224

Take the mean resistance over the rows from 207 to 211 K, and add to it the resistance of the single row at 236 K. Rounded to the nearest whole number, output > 250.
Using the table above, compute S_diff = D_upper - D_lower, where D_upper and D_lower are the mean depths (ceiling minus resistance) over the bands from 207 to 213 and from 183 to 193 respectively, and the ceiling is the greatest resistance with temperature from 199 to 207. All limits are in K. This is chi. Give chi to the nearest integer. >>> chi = 35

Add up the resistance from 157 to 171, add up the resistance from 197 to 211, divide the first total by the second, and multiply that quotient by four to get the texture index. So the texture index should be 5.2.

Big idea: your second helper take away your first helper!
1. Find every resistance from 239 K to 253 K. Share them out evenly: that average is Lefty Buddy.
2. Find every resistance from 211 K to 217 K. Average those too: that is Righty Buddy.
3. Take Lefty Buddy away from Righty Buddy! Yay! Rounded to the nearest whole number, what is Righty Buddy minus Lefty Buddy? 27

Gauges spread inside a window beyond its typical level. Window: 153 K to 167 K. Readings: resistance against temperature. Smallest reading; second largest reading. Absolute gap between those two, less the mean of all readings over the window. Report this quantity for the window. -150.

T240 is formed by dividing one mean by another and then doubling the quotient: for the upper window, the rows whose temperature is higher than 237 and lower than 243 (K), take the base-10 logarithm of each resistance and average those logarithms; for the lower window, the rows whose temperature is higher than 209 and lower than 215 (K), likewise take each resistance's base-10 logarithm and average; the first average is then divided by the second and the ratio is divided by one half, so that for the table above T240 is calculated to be 2.027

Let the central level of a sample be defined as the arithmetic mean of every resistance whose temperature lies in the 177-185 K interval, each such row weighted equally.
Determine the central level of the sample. 120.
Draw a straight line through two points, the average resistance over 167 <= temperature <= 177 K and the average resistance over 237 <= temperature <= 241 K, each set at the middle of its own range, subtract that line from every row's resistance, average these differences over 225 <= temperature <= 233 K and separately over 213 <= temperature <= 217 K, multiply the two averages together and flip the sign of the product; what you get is -262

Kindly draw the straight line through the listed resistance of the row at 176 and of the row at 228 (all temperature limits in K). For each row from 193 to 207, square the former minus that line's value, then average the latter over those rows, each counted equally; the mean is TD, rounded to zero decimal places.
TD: 1277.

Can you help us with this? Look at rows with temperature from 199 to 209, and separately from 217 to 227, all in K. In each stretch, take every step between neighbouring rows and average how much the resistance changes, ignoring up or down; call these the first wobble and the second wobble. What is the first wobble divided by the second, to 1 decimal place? 2.7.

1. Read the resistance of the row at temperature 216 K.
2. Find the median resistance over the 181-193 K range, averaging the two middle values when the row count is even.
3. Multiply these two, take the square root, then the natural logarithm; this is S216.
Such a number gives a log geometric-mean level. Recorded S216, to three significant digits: 5.08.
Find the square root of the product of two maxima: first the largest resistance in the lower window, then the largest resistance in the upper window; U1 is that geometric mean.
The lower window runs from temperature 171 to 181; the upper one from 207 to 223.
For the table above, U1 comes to 173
